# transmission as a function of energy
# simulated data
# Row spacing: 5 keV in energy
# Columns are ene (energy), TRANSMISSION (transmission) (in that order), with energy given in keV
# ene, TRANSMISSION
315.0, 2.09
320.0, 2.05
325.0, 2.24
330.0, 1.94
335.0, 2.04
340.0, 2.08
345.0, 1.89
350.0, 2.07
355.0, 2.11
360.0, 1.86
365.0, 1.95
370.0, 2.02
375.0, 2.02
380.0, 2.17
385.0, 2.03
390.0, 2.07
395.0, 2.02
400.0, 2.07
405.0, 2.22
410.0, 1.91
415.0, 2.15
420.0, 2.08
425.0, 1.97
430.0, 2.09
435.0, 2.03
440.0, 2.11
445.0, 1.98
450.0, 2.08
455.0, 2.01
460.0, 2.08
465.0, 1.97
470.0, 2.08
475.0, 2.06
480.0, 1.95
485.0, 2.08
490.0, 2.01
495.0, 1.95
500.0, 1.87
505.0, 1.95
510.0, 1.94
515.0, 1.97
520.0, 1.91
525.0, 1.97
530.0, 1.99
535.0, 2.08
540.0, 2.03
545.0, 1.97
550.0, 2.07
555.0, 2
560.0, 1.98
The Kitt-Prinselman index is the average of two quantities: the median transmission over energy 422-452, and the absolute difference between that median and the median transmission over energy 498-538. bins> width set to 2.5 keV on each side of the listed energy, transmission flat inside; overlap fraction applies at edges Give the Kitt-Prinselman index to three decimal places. 1.075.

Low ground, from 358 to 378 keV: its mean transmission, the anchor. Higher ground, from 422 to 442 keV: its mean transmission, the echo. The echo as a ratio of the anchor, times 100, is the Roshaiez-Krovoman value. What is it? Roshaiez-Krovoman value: 104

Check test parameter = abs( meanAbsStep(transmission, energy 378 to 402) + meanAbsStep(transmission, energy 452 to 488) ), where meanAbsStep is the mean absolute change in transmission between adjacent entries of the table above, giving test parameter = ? 0.162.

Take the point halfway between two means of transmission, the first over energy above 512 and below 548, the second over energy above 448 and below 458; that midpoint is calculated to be 2.017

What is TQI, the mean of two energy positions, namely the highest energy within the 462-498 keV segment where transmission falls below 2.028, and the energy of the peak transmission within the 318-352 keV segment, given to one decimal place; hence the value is 410.0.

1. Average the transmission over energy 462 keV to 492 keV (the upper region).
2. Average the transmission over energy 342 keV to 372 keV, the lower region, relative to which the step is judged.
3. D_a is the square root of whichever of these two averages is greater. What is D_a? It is 1.423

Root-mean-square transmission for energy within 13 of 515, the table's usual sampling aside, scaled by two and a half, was 4.87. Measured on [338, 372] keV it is 5.00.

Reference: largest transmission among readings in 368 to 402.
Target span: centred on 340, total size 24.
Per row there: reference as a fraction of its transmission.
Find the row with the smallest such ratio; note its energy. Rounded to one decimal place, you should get 340.0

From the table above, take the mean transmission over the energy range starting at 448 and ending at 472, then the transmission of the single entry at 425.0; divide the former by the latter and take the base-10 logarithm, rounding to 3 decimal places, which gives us 0.016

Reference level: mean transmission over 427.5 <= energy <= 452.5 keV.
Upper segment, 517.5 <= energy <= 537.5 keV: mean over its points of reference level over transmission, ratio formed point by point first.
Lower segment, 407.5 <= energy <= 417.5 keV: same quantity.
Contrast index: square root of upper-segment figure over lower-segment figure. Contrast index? 1.009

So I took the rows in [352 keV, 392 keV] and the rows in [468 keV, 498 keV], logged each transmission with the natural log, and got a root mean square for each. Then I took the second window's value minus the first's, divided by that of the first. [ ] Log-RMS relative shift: -0.01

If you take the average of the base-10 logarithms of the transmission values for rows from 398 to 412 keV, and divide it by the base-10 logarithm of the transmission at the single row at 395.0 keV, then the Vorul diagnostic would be 1.03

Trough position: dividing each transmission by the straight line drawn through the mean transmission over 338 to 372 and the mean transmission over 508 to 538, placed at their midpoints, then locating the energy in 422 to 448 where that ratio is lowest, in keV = 425.0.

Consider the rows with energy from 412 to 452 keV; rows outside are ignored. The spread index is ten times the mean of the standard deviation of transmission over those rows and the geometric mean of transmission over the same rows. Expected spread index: 10.6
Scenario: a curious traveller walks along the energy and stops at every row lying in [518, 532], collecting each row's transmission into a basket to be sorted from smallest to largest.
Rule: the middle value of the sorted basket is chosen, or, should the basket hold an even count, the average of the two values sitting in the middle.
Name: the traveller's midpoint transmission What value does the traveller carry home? 1.97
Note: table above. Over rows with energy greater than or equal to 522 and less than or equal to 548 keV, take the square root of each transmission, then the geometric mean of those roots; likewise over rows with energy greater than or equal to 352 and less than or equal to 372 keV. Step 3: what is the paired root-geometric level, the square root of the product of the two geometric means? 1.41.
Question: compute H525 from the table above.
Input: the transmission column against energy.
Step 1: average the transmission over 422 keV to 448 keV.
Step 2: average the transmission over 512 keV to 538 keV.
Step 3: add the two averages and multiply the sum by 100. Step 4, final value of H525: 402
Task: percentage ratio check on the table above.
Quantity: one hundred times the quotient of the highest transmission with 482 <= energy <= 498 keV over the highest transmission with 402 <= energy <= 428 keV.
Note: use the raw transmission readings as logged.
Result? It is 94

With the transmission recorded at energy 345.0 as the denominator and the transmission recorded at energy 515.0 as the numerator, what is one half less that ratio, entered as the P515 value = -0.542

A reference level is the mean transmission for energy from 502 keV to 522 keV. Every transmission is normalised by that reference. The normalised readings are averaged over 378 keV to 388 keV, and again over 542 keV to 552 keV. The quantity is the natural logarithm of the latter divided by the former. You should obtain -0.04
